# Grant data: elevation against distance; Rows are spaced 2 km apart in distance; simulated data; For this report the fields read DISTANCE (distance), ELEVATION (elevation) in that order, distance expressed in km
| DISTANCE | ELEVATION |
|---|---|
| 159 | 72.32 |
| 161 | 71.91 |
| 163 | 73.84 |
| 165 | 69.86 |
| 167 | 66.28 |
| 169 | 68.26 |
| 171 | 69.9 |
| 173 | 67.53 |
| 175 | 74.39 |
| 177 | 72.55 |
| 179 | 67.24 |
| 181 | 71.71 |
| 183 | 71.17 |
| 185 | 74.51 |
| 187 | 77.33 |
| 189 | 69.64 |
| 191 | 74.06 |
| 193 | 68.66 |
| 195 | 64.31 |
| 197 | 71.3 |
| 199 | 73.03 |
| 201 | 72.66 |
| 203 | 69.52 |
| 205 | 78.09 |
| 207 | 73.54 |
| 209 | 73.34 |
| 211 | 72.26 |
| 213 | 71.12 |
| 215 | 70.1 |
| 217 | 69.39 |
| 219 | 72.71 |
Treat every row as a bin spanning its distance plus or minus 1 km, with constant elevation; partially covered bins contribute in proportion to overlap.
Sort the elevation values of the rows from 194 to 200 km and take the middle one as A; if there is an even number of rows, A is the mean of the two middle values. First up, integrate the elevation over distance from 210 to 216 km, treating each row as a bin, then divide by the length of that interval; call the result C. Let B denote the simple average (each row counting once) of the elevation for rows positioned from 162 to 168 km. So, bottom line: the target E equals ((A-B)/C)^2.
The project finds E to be 0.0003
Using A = 71.3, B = 70.0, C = 71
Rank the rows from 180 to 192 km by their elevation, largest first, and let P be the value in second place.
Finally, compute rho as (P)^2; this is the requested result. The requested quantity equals 5552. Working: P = 74.51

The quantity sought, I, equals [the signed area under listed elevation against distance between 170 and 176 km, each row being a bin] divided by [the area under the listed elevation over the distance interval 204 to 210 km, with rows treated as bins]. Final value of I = 0.942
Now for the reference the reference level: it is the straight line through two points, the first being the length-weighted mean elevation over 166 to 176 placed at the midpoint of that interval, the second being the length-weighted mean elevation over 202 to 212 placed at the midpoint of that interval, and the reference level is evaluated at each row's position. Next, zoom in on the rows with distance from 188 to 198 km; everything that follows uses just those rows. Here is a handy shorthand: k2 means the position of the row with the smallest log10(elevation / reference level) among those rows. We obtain 195 km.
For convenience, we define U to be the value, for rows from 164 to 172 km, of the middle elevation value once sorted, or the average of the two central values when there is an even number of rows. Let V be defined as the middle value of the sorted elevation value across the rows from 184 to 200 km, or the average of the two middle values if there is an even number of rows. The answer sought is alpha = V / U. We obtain 1.04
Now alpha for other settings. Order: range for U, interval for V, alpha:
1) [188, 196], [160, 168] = 1.03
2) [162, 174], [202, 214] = 1.05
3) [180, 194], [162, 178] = 0.97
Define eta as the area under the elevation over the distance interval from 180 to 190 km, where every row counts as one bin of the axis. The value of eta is 729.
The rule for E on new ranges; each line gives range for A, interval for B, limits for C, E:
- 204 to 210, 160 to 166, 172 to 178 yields 0.0005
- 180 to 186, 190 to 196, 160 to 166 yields 0.0014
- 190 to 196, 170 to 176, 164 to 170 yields 0.0008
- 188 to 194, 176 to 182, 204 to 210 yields 0.0001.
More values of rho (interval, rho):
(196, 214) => 5408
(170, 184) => 5264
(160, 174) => 5171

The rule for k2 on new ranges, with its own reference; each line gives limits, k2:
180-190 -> 189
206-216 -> 215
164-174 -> 167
